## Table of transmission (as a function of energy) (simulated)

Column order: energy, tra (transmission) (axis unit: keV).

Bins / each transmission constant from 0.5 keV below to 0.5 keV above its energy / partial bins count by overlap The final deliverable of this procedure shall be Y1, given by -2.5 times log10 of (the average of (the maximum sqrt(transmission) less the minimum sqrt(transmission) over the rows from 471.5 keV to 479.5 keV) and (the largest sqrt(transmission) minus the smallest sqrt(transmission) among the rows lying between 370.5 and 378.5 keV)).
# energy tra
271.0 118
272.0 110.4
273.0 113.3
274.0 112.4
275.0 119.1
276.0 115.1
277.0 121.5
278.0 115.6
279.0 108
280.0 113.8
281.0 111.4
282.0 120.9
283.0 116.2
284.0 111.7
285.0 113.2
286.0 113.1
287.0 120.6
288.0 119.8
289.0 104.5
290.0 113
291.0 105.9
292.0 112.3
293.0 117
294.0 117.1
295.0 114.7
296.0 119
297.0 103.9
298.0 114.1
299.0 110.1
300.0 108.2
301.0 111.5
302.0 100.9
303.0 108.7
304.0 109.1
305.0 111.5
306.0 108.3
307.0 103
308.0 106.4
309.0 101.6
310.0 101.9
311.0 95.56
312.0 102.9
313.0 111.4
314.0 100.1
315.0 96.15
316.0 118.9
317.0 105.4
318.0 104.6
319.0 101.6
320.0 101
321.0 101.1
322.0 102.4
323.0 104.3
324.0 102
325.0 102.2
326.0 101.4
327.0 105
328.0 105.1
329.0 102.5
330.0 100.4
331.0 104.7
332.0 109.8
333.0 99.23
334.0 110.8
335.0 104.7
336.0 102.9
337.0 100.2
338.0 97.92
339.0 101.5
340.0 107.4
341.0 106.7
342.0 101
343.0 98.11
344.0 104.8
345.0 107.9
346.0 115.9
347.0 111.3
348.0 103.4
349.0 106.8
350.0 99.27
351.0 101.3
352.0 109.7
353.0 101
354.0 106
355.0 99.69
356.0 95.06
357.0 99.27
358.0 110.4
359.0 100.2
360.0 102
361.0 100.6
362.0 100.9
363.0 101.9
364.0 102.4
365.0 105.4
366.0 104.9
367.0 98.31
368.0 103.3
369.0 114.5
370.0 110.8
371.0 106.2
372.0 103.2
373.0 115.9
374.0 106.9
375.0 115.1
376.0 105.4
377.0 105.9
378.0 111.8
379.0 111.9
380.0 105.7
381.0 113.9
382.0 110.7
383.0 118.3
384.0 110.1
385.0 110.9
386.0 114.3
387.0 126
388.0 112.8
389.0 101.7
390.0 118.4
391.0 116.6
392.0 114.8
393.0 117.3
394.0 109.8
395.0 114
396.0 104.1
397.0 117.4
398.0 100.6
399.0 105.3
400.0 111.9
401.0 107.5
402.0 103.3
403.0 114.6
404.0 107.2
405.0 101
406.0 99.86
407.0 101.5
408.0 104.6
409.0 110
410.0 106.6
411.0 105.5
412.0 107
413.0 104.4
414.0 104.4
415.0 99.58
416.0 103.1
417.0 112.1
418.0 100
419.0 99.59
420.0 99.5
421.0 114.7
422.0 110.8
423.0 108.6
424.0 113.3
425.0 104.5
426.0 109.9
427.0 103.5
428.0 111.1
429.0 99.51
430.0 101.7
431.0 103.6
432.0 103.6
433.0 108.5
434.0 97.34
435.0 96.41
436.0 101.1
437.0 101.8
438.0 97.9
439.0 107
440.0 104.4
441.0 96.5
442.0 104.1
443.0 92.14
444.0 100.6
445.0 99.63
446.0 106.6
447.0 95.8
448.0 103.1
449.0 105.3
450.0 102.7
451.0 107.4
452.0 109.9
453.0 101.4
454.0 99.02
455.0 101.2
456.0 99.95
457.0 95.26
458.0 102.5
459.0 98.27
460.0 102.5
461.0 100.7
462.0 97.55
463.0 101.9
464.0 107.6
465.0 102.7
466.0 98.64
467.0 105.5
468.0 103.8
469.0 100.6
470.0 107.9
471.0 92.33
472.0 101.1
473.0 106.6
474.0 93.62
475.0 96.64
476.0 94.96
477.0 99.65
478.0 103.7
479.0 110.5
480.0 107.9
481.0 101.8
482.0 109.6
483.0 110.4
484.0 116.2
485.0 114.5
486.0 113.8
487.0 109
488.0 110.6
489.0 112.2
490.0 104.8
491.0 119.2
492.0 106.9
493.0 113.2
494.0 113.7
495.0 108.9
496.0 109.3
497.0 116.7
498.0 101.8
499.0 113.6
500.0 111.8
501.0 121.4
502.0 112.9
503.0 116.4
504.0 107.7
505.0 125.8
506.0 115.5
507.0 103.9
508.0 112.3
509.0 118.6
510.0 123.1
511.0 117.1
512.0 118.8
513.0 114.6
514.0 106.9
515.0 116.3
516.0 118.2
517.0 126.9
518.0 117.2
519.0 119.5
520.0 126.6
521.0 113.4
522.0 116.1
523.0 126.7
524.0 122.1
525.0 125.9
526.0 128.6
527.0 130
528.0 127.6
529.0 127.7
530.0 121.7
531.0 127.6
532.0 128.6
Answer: 0.4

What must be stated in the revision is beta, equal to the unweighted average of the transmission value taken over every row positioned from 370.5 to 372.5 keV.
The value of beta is 104.7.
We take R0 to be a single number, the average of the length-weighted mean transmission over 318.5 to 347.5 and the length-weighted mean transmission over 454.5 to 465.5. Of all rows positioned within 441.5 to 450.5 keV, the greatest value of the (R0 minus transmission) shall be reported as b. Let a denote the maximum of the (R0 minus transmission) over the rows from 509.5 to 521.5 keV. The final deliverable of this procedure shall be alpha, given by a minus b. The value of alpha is -14.8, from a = -4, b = 10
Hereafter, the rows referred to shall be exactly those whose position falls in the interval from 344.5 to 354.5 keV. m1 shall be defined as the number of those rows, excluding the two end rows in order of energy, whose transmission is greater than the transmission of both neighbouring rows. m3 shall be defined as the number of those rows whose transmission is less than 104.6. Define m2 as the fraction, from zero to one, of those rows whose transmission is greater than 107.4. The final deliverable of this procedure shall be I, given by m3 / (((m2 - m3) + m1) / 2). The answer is -13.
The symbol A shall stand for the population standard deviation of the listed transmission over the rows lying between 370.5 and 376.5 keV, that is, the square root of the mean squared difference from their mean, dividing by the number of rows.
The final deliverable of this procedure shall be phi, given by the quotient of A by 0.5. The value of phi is 9.8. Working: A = 4.89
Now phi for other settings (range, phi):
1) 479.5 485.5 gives 9.3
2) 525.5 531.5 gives 5.2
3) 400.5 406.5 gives 9.9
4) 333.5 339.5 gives 8.2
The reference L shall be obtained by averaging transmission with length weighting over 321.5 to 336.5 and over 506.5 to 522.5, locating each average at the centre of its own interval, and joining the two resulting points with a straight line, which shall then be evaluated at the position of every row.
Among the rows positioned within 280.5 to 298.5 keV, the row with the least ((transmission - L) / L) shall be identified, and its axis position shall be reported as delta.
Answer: 297.0 keV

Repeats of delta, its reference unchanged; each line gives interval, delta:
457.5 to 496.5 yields 471.0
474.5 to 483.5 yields 476.0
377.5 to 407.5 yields 406.0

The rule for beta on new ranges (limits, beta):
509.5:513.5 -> 118.4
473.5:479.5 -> 99.8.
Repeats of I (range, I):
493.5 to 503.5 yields 1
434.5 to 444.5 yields -3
